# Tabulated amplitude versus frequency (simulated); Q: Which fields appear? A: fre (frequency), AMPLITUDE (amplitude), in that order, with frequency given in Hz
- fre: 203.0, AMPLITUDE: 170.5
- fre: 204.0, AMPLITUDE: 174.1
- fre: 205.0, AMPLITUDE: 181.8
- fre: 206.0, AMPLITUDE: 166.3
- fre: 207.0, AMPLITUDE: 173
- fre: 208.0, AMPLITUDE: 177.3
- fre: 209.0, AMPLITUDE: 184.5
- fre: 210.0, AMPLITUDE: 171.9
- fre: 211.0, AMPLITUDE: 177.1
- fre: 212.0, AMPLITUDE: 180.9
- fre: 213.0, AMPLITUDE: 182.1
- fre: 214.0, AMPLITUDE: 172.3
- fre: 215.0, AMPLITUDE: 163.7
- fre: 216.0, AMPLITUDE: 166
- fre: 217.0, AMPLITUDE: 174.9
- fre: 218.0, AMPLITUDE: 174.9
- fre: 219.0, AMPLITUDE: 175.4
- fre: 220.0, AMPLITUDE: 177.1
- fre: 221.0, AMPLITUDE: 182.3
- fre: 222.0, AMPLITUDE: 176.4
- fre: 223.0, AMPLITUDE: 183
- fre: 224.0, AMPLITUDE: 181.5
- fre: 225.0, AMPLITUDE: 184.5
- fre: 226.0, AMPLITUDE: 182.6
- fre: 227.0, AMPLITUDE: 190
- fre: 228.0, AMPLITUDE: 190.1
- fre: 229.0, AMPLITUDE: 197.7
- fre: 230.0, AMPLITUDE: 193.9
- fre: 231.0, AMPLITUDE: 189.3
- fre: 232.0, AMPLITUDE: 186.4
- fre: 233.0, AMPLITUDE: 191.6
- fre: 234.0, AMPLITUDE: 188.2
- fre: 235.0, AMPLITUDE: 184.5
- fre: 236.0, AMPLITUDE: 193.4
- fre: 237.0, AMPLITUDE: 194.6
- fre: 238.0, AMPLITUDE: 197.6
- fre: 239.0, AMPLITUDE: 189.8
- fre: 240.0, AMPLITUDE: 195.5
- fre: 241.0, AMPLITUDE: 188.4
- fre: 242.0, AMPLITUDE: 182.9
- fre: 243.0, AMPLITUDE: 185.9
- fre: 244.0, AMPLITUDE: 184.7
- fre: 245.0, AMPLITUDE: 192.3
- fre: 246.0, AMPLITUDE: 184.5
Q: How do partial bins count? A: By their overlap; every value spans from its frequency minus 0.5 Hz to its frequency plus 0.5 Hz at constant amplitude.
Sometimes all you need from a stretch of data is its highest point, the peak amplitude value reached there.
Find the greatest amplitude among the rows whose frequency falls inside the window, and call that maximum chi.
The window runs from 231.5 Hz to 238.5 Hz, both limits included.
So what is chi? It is 197.6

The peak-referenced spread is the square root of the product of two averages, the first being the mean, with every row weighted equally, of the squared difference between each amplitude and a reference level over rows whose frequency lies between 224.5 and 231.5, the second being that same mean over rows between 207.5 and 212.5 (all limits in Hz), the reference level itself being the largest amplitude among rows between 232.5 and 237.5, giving 115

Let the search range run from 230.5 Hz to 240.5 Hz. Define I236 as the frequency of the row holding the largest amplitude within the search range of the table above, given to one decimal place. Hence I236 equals 238.0 Hz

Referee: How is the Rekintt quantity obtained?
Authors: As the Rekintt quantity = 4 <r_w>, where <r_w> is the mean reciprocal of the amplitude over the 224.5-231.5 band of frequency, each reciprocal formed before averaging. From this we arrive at 0.0211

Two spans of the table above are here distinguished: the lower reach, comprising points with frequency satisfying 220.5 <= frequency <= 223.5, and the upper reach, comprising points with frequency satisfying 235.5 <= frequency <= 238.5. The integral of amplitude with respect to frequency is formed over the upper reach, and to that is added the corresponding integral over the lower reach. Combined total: 1127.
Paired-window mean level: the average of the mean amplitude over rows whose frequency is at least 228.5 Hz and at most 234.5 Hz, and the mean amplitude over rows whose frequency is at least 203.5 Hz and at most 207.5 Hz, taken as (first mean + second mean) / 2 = 182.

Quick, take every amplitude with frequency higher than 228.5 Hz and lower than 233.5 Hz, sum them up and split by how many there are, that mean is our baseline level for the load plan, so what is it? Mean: 192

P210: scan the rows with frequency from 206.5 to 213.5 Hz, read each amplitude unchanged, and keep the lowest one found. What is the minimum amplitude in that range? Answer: 171.9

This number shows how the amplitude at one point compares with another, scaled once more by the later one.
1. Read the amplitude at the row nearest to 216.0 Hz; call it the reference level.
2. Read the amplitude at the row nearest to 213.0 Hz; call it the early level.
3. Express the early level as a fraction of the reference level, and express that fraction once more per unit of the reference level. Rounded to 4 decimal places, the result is 0.0066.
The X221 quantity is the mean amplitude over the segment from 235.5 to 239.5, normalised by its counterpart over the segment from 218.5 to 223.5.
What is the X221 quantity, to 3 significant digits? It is 1.08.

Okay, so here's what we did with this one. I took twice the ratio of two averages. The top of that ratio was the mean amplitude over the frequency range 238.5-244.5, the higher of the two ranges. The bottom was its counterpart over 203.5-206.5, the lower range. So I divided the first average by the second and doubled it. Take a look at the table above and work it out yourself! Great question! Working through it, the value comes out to 2.16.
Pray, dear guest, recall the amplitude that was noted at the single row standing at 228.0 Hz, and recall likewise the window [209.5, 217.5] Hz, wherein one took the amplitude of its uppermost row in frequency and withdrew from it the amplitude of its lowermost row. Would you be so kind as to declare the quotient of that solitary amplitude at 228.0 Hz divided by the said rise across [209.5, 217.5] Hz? 63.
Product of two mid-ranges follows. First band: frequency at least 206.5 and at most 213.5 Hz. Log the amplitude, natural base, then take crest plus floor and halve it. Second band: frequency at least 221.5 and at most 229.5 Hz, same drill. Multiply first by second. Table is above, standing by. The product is 27.10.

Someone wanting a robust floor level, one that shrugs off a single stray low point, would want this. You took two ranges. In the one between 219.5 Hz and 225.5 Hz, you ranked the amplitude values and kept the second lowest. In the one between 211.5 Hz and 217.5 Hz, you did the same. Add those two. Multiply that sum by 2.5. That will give 858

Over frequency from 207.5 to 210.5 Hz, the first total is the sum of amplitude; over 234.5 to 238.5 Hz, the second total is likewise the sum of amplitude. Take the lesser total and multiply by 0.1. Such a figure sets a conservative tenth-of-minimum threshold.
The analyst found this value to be 53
